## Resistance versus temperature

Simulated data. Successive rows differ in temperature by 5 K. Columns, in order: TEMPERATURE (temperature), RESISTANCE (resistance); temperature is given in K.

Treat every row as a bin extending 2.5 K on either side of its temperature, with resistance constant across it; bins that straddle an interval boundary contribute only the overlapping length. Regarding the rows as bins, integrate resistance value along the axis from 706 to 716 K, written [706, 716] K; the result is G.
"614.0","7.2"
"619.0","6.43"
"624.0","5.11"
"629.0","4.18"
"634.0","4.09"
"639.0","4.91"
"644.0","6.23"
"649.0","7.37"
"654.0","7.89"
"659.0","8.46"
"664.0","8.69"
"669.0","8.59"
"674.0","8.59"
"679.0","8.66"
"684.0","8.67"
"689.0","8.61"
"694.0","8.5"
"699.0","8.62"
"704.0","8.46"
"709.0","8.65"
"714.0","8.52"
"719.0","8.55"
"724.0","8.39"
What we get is 86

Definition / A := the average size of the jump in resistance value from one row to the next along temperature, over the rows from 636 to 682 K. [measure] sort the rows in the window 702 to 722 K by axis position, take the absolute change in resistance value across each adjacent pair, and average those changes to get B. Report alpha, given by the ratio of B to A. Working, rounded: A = 0.49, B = 0.1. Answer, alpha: 0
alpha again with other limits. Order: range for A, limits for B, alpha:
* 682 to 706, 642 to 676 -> 4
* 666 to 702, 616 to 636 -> 13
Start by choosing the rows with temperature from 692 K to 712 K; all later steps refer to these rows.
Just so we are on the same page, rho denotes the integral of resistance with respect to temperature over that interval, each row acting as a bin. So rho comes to 171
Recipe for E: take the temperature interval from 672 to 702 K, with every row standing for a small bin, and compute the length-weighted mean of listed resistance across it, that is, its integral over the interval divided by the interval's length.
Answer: 8.61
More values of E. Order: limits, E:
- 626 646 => 4.82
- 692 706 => 8.53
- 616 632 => 5.27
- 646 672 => 8.17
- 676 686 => 8.66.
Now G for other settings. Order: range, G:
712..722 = 85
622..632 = 46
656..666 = 85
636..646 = 55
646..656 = 75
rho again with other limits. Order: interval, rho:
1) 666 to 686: 173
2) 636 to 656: 130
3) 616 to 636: 101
